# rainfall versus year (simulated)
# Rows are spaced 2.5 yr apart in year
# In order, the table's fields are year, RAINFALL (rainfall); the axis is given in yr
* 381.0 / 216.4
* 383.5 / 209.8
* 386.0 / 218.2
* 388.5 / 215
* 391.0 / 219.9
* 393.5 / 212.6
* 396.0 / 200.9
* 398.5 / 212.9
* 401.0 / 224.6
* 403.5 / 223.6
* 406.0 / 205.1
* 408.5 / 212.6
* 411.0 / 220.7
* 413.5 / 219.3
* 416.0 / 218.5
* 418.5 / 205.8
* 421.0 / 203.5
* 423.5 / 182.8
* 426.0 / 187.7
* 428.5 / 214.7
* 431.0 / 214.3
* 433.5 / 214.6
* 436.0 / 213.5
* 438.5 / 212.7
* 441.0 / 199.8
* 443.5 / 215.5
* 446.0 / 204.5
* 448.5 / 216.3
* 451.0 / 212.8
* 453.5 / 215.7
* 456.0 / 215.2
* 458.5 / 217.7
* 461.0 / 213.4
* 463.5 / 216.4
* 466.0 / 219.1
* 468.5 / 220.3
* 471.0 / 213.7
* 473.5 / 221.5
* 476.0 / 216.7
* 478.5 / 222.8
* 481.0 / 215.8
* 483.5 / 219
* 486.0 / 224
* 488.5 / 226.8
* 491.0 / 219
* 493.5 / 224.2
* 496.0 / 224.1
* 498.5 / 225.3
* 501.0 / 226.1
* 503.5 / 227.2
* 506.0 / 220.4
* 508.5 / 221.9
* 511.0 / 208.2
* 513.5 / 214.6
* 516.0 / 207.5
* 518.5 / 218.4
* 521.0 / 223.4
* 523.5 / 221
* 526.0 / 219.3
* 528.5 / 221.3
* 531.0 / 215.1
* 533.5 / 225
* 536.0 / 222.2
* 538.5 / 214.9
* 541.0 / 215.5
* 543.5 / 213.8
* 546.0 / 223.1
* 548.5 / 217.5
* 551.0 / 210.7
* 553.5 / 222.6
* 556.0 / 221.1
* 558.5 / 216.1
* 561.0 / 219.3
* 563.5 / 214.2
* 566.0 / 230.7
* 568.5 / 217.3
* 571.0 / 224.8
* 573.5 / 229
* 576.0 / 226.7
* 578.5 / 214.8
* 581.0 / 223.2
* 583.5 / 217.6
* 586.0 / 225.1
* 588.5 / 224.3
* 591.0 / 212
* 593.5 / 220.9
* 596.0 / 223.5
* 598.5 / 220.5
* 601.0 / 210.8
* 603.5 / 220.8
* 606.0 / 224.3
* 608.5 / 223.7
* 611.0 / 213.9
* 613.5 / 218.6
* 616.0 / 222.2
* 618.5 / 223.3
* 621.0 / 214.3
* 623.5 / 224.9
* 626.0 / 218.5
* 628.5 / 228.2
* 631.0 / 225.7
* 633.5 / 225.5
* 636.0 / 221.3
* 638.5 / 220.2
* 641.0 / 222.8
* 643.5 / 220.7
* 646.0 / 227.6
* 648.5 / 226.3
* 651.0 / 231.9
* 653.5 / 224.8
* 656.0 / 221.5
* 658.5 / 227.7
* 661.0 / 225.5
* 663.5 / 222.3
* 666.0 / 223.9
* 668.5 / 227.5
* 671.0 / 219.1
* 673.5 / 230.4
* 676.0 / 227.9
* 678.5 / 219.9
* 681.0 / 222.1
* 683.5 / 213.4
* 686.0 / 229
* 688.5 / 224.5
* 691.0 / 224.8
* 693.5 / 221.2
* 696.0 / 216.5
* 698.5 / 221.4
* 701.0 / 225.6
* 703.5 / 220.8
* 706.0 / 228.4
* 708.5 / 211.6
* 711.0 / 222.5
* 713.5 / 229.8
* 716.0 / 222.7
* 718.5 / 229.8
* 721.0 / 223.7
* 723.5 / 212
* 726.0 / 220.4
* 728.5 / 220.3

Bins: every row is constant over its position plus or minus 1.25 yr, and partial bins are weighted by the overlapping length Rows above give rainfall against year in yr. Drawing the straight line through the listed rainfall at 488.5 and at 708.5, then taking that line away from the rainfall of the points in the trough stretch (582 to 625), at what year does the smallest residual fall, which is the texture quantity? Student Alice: 601.0 yr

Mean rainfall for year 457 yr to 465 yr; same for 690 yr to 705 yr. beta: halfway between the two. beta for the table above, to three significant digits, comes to 219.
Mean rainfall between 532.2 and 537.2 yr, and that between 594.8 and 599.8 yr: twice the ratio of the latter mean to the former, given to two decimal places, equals 1.99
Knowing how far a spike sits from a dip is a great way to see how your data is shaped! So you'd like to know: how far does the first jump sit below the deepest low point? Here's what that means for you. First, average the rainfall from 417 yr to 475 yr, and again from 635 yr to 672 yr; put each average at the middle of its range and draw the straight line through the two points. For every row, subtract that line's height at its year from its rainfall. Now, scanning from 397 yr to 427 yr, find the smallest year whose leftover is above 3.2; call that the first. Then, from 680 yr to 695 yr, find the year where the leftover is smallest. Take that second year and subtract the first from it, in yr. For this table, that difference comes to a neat 285.0 yr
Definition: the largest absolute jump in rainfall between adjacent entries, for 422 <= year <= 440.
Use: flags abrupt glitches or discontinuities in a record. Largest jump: 27.0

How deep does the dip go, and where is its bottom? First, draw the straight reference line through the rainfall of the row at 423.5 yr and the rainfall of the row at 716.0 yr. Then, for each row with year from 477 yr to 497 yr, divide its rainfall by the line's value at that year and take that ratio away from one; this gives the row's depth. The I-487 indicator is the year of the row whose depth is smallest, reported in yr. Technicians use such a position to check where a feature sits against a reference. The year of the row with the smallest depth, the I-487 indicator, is 488.5 yr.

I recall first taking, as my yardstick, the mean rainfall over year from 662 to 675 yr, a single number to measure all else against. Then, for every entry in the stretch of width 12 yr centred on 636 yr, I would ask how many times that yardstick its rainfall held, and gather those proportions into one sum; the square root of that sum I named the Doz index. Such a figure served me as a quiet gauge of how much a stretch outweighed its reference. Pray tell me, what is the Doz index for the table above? 2.228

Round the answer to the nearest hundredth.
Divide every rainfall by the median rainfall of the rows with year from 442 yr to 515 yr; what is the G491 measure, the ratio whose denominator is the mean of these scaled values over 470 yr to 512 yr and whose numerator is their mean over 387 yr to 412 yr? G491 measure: 0.97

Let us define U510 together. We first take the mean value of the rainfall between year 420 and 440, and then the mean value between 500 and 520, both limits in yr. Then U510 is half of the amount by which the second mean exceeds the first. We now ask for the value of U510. 6.3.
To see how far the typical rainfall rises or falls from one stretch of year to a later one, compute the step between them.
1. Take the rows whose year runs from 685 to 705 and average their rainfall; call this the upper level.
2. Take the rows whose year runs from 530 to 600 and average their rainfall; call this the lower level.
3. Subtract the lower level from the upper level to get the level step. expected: 3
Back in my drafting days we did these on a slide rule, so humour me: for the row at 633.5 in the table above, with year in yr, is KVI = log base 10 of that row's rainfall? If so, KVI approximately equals 2.35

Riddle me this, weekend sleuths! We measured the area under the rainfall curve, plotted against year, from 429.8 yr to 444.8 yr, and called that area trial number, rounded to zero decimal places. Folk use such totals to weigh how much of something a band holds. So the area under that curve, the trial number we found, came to 3176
